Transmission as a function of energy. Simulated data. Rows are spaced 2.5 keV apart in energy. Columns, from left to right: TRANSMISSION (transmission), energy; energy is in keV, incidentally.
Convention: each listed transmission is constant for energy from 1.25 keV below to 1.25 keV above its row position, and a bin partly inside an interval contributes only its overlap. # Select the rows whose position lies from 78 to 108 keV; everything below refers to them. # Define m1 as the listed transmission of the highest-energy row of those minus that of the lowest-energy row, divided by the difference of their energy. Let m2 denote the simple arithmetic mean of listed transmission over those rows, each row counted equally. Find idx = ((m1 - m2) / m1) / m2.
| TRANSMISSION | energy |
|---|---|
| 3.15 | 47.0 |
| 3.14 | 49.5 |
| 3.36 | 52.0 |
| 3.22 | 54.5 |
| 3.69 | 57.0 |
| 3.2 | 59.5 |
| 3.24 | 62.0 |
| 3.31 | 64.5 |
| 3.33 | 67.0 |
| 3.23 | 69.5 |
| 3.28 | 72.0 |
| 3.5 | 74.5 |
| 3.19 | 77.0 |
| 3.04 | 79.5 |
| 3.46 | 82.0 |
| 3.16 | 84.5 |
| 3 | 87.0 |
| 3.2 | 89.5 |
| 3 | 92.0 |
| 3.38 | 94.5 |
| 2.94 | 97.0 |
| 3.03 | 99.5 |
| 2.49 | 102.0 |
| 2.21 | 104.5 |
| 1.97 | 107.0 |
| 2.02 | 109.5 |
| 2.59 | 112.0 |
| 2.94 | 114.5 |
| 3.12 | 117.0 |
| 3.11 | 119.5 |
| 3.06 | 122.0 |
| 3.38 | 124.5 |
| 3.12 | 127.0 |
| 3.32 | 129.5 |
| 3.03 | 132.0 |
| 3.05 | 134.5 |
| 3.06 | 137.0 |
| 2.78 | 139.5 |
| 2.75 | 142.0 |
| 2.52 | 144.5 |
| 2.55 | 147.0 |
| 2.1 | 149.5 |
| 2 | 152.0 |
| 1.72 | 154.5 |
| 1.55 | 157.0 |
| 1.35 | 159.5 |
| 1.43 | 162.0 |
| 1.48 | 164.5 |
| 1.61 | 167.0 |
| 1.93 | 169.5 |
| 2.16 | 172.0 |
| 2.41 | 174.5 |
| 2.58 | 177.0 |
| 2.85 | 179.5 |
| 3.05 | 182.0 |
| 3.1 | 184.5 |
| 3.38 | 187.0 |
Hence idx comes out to 26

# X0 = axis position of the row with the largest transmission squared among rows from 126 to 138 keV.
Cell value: 129.5 keV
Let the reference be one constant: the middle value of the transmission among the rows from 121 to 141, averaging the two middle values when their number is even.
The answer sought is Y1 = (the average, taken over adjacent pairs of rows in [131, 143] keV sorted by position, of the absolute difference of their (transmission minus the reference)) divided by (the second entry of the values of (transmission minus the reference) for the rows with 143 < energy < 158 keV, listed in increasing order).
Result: -0.06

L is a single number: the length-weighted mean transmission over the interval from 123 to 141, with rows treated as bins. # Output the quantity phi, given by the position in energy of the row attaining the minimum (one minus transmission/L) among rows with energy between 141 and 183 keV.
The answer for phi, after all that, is 182.0 keV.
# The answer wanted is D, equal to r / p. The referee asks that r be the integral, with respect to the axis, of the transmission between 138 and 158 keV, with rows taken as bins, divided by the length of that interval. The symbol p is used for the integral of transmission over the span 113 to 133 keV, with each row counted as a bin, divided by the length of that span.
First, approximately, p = 3.1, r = 2.3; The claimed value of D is 0.7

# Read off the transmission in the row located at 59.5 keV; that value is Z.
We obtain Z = 3.2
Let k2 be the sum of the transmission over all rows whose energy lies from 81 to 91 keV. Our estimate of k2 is 12.8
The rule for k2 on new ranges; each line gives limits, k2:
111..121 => 11.8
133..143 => 11.6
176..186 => 11.6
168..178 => 9.1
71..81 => 13.0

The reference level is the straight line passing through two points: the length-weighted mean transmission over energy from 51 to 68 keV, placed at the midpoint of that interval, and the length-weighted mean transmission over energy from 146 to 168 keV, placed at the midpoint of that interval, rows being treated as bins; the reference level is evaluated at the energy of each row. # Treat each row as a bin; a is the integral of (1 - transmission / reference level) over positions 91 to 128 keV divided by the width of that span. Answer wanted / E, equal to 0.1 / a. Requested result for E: -0.8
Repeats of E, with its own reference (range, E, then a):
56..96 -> -1.5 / -0.07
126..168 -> -0.5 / -0.19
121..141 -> -0.2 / -0.43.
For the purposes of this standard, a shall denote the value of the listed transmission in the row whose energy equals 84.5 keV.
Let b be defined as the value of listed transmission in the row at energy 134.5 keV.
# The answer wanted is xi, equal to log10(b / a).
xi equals -0.02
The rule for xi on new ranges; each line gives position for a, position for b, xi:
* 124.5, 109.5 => -0.22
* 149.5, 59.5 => 0.18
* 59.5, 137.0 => -0.02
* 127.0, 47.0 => 0.00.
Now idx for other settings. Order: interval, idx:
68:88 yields 76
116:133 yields 167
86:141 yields 239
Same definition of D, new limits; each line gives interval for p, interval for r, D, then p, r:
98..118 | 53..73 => 1.3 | 2.5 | 3.3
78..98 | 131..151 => 0.9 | 3.2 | 2.7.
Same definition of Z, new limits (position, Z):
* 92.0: 3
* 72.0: 3.28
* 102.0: 2.49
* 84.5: 3.16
